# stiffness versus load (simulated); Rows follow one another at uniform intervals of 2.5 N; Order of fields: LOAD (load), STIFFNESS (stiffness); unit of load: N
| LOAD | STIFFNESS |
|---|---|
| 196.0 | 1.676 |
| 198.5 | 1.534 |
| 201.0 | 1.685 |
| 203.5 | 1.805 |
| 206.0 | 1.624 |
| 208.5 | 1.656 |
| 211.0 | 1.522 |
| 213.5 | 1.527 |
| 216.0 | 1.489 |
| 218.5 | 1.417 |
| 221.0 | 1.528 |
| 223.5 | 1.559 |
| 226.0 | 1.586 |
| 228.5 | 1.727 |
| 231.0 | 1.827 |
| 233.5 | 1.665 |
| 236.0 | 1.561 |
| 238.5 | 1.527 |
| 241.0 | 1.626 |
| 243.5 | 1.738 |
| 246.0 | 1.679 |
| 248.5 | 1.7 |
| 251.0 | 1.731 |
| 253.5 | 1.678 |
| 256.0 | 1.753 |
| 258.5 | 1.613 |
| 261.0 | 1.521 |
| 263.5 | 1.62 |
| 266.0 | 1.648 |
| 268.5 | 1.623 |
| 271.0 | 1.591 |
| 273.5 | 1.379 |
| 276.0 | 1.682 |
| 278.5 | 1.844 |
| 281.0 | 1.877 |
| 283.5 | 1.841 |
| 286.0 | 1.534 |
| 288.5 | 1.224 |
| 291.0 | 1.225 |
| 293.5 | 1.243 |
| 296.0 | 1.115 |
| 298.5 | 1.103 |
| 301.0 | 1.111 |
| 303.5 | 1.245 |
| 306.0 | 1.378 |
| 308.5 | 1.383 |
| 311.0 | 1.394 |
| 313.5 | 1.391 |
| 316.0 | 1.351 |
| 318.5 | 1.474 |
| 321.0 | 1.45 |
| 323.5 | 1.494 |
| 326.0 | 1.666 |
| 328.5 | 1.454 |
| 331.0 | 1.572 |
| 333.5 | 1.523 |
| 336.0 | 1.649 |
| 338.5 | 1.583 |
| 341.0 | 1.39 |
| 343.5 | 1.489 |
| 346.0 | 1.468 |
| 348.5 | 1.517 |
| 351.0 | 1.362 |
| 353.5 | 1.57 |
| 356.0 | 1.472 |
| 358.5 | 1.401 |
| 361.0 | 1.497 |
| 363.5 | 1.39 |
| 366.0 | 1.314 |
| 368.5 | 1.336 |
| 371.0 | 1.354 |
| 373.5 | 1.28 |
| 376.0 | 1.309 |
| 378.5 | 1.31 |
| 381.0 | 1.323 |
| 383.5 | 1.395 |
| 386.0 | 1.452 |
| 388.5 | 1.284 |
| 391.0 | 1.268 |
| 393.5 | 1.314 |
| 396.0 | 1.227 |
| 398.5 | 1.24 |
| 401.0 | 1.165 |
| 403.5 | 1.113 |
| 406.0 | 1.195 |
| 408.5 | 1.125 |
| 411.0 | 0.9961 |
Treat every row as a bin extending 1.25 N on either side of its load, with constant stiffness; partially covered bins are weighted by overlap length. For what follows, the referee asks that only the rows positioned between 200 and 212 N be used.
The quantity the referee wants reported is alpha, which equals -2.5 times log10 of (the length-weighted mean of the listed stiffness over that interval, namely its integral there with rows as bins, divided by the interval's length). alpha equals -0.55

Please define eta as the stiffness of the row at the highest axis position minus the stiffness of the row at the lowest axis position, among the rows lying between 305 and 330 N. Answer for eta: 0.08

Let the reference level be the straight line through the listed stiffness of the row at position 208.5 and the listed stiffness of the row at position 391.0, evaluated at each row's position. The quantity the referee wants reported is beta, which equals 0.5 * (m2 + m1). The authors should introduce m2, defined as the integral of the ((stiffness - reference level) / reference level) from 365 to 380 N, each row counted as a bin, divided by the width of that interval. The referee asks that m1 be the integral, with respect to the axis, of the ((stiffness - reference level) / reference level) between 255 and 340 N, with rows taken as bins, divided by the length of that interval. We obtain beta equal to 0.010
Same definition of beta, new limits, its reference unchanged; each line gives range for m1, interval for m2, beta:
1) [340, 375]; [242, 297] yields 0.048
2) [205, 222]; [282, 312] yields -0.084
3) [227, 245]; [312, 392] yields 0.051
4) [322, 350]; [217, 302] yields 0.055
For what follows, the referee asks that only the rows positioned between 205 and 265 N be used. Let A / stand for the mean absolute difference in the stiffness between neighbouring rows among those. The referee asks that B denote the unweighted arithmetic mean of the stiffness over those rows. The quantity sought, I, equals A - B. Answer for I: -1.54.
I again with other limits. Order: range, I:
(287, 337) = -1.30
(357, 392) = -1.29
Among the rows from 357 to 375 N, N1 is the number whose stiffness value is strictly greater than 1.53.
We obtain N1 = 0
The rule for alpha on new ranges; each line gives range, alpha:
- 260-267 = -0.51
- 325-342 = -0.47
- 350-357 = -0.42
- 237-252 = -0.55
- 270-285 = -0.58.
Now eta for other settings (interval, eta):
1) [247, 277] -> -0.02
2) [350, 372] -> -0.01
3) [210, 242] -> 0.10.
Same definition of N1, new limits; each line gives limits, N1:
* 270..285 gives 5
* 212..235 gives 5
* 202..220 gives 3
